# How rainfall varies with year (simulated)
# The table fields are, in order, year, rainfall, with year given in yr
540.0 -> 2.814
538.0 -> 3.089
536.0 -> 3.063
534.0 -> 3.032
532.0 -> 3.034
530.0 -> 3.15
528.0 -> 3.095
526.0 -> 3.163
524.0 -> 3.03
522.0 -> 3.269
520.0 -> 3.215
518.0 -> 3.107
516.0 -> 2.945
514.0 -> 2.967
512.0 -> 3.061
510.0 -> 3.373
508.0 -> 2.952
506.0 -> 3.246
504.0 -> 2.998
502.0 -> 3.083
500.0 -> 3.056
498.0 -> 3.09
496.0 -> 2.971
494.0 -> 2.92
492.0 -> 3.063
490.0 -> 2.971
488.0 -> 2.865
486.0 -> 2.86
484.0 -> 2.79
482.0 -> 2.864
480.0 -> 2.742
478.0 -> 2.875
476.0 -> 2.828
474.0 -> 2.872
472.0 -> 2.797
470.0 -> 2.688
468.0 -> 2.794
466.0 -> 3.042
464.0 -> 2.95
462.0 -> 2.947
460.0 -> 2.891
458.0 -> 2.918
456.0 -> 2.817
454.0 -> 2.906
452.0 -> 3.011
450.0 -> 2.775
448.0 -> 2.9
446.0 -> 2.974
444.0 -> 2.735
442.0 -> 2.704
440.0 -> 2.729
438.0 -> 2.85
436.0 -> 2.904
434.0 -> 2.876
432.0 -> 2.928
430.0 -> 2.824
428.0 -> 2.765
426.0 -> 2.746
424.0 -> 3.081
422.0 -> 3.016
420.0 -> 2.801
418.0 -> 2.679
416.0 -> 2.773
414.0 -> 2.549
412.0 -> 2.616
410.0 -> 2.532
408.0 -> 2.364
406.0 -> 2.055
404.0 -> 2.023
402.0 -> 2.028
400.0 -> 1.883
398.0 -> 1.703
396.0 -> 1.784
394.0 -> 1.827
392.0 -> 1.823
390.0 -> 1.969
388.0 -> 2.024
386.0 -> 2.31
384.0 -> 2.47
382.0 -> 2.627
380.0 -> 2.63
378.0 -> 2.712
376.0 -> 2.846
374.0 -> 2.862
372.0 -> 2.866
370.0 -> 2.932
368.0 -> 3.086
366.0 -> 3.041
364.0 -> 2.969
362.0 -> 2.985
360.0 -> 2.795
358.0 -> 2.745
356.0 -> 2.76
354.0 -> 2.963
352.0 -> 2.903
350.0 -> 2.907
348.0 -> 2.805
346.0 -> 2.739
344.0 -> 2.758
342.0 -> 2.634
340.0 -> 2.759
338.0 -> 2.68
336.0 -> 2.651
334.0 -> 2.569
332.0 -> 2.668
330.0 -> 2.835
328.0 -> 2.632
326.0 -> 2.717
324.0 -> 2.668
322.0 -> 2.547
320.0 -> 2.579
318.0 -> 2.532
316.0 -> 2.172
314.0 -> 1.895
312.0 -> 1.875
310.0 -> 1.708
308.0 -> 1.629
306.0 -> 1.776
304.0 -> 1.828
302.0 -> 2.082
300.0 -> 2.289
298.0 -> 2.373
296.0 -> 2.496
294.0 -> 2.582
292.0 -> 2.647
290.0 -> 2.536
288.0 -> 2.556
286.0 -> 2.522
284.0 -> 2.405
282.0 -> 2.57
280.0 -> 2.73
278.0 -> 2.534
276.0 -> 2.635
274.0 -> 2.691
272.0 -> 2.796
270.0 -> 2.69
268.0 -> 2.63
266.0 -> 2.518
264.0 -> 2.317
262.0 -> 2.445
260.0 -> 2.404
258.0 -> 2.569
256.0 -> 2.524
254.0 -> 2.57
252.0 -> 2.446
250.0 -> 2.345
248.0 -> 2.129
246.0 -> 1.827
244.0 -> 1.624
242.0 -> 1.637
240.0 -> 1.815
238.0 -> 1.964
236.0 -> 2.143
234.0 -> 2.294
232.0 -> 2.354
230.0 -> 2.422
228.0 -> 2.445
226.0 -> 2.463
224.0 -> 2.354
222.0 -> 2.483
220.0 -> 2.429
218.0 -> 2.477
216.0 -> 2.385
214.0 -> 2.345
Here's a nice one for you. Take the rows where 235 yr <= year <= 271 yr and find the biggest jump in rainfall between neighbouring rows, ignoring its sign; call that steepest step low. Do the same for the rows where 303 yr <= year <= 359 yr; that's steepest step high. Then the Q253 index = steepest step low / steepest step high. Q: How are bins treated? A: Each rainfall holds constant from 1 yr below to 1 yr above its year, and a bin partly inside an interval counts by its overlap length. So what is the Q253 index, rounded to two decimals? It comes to 0.84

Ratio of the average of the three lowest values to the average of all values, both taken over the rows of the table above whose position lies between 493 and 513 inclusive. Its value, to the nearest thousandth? 0.959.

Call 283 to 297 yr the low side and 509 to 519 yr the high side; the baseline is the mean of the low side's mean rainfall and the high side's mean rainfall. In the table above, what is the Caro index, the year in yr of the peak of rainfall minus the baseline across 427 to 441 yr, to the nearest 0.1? 432.0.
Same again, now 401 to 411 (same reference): 410.0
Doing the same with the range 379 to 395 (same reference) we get 380.0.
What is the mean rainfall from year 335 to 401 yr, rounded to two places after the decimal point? 2.59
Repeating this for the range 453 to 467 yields 2.92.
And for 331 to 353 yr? 2.73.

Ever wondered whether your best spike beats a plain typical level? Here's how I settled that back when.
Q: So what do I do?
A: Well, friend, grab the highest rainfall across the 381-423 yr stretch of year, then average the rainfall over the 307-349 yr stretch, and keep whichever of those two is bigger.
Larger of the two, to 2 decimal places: 3.02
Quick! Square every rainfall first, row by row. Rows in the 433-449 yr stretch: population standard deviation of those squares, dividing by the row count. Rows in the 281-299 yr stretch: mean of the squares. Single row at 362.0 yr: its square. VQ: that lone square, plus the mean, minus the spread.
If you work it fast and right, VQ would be 15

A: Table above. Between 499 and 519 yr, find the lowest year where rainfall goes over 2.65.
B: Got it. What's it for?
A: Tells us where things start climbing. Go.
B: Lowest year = 500.0 yr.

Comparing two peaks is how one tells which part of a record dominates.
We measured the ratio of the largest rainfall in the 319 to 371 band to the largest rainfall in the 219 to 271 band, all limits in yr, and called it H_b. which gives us 1.15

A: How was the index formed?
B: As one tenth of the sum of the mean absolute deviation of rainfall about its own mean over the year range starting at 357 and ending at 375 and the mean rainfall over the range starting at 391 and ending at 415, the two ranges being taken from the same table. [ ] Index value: 0.219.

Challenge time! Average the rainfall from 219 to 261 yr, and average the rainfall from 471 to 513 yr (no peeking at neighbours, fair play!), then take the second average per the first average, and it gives 1.32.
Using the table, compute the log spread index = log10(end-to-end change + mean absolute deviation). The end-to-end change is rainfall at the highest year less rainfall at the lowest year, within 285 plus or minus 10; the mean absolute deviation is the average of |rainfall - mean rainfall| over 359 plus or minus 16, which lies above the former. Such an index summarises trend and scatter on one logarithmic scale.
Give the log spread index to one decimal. -1.4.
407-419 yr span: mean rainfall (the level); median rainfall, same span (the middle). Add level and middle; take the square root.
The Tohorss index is 2.27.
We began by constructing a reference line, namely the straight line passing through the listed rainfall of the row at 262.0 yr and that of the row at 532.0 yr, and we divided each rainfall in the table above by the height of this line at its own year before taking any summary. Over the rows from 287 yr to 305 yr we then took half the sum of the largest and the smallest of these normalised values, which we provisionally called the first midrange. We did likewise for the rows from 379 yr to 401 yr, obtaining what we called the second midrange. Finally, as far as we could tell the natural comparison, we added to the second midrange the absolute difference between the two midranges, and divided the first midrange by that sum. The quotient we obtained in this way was 1.000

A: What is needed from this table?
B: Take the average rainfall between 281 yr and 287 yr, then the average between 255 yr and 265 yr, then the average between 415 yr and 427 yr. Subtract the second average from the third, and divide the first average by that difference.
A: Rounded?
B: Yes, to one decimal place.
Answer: 6.3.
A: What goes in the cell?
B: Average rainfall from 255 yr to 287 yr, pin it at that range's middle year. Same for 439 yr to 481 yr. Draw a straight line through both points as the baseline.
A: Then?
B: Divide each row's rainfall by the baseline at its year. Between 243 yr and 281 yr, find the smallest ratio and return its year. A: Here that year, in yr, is 244.0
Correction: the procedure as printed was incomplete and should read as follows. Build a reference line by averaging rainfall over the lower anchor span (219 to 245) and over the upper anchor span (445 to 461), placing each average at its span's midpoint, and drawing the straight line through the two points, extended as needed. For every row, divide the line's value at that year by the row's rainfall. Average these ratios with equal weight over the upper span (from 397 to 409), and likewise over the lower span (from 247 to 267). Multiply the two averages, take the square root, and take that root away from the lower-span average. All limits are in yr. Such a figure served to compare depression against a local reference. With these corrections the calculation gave -0.198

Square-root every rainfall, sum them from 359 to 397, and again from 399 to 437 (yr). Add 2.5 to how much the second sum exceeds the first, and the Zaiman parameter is 2.8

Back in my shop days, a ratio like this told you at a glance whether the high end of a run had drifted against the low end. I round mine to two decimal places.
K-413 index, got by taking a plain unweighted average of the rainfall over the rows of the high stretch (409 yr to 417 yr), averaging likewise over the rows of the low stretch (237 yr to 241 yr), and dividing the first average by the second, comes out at 1.39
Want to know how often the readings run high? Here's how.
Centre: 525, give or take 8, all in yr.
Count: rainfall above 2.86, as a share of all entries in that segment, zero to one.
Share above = 1.0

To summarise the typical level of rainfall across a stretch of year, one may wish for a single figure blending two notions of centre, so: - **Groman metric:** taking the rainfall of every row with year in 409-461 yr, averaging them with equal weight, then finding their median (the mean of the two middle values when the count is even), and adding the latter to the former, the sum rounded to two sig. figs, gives 5.6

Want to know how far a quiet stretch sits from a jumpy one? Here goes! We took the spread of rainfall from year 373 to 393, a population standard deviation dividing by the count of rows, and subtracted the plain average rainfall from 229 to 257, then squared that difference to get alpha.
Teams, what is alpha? 3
